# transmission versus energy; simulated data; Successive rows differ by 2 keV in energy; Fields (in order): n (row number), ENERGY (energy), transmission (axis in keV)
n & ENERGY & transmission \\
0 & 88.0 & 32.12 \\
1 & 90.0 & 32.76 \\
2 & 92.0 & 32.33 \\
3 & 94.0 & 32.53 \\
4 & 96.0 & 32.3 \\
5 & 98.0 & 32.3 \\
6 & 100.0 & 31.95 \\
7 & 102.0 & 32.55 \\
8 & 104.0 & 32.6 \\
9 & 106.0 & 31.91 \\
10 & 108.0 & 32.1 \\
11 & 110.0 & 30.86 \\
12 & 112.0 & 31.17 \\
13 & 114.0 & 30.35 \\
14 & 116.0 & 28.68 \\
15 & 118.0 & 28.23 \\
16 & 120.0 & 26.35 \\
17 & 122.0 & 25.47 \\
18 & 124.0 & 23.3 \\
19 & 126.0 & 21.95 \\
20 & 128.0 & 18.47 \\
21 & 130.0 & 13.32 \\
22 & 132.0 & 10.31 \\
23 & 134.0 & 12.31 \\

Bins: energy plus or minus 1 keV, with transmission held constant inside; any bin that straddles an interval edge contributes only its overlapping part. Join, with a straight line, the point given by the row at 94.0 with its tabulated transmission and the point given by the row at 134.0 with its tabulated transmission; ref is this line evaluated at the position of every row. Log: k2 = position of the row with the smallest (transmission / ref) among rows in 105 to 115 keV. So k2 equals 106.0 keV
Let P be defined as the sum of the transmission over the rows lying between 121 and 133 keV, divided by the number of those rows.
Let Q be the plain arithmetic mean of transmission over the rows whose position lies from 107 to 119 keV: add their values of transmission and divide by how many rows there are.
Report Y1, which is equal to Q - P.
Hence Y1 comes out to 11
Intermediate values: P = 19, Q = 30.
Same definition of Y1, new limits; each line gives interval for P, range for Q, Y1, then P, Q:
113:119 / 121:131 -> -9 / 29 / 21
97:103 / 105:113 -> -1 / 32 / 32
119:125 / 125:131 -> -7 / 25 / 18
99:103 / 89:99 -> 0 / 32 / 32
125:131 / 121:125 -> 6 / 18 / 24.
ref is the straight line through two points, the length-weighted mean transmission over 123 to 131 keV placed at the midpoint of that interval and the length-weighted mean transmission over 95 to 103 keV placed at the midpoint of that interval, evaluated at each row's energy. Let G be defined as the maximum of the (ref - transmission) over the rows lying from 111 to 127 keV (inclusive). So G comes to -2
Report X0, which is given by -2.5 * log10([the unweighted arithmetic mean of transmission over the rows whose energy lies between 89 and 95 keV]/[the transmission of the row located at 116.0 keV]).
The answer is -0.1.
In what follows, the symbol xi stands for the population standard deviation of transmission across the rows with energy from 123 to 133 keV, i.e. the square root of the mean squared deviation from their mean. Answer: 5.0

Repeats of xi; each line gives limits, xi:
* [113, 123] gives 1.7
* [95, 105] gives 0.2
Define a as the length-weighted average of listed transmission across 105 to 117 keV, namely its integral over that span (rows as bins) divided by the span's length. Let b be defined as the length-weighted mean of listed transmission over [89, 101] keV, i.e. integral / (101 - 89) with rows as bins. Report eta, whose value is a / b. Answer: 0.95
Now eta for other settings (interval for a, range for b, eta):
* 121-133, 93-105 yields 0.58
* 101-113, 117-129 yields 1.33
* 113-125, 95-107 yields 0.84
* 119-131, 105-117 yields 0.70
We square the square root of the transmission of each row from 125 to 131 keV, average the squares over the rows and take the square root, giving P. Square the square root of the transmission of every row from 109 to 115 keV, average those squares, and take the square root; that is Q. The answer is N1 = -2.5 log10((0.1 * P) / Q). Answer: 2.79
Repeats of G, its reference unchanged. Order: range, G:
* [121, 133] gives 7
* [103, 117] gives -3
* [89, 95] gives 4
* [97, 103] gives 0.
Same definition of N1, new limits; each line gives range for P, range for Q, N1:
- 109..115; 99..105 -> 2.53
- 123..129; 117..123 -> 2.62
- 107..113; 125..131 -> 2.20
